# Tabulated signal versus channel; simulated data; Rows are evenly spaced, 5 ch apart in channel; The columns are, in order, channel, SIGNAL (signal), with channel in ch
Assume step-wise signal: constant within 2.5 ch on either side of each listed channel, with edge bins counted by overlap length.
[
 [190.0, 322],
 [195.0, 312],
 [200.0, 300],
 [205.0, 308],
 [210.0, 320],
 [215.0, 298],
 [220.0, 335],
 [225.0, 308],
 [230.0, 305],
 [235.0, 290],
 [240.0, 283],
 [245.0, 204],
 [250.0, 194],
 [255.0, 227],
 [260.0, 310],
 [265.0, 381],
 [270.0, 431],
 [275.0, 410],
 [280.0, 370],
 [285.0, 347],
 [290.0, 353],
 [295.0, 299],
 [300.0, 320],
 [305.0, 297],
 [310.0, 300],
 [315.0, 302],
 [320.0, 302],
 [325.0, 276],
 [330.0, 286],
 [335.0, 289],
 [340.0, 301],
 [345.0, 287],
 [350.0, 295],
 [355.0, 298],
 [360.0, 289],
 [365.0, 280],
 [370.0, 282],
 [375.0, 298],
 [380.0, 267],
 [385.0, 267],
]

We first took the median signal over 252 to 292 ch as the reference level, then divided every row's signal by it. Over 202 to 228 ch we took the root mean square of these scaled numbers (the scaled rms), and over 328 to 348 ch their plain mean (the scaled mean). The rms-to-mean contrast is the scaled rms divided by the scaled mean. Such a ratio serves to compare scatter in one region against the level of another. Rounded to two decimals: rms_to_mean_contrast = 1.08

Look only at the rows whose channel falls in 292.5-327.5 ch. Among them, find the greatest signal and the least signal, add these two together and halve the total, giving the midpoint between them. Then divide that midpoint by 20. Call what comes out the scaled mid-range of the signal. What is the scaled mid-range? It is 14.9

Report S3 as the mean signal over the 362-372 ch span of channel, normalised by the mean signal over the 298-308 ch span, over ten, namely 0.091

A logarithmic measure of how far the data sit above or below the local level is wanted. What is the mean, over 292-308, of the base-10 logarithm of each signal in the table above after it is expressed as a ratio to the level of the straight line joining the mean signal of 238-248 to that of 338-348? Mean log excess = 0.05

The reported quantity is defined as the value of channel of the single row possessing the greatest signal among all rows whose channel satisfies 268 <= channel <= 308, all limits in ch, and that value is 270.0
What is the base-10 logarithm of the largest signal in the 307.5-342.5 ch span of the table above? 2.48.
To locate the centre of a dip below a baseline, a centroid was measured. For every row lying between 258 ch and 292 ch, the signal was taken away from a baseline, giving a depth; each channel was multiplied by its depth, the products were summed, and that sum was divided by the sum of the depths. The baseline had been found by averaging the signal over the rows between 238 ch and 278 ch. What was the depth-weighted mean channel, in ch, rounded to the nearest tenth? 275.0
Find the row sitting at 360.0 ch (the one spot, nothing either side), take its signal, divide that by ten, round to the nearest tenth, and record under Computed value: 28.9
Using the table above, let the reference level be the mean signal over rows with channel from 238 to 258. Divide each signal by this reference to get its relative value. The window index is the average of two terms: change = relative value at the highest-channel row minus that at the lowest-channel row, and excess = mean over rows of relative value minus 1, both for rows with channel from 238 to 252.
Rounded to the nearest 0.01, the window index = -0.20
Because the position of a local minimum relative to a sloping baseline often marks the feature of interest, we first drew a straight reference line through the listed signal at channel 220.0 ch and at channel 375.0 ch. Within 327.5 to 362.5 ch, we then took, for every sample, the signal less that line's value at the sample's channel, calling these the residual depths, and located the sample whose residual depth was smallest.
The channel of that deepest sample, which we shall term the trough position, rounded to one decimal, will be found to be 330.0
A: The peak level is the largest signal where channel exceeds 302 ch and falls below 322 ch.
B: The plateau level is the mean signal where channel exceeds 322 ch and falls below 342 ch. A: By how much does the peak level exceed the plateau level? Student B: 14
